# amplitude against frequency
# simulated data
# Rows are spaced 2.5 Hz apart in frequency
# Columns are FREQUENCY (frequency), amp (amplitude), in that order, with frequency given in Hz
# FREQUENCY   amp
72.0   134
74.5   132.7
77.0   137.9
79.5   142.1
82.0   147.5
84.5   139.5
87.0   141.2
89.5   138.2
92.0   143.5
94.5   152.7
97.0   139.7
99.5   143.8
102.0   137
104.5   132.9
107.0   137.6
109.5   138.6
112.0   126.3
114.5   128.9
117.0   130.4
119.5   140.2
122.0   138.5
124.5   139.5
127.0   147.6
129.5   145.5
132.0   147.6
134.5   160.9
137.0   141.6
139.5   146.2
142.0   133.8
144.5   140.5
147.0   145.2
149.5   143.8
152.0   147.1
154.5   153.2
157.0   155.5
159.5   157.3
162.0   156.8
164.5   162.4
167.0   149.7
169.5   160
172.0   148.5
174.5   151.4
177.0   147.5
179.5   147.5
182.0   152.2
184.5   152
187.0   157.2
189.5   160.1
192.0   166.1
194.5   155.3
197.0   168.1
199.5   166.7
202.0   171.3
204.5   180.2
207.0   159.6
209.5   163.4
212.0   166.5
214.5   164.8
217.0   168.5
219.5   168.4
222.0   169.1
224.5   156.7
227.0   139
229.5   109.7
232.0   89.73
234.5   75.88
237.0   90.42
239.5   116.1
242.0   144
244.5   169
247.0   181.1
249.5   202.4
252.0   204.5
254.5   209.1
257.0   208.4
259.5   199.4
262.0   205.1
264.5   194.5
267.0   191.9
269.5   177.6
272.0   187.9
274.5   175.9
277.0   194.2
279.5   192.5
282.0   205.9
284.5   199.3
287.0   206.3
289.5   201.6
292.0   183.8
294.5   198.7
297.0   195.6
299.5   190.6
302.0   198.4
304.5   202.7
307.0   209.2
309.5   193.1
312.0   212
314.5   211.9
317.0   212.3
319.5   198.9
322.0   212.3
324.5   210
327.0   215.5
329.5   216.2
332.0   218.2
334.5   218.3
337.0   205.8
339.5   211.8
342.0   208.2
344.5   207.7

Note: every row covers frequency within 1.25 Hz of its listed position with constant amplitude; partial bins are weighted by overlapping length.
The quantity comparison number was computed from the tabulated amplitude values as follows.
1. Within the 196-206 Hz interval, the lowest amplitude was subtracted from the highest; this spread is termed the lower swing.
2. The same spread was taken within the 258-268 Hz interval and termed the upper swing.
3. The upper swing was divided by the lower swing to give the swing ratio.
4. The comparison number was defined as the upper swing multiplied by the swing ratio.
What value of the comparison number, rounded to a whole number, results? 13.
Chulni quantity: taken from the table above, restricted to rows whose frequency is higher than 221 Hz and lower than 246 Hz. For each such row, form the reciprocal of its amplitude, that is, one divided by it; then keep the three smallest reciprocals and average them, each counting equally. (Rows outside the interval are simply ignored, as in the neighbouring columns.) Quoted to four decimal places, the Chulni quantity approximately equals 0.0061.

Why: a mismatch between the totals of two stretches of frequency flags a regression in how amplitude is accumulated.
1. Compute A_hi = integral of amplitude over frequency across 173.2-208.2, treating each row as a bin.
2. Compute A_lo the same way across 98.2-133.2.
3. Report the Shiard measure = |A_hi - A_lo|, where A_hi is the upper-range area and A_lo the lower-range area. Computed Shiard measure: 752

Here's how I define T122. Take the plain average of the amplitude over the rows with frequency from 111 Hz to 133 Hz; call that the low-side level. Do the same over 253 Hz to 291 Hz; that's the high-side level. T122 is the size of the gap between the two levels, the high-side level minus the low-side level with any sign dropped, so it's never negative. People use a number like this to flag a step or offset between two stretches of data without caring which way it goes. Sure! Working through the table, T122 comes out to 58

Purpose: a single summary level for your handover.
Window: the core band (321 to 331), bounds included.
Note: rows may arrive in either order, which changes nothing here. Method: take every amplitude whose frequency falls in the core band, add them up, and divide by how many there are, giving 214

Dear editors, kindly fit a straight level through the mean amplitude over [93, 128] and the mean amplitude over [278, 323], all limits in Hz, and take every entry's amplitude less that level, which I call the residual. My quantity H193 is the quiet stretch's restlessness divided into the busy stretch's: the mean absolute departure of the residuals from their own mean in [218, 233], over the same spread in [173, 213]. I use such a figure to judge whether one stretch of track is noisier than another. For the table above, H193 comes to 5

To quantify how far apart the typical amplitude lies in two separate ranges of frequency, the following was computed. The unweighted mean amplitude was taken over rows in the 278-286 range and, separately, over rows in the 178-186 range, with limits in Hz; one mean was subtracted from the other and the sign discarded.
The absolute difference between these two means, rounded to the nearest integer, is 49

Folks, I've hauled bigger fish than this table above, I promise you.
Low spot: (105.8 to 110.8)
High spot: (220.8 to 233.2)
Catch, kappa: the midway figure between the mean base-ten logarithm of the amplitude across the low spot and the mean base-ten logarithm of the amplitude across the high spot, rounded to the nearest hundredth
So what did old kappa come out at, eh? 2.13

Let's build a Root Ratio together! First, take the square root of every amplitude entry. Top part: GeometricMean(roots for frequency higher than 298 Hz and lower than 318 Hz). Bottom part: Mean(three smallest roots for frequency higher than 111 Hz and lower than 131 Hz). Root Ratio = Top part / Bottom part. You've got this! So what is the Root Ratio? 1.26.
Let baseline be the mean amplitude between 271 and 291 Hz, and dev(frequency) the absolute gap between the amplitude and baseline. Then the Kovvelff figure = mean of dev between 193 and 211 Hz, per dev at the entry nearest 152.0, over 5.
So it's 0.12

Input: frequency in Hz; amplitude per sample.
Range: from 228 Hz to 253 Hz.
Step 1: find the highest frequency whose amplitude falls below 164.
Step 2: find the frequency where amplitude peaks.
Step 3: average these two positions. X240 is 247.0 Hz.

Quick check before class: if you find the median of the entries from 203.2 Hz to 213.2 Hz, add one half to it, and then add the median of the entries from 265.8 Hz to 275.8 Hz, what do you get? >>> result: 348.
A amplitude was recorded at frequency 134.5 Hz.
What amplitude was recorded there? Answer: 160.9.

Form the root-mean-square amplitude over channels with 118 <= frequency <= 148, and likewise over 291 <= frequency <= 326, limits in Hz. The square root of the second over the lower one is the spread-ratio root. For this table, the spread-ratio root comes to 1.18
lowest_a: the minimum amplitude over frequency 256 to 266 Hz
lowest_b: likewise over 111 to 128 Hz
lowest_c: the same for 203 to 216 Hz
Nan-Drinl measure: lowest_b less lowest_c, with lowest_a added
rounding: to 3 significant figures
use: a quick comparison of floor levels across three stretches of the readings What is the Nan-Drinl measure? 161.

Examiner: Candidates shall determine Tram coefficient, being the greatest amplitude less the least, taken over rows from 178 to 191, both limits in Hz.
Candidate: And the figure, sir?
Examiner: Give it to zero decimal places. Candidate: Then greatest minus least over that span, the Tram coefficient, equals 13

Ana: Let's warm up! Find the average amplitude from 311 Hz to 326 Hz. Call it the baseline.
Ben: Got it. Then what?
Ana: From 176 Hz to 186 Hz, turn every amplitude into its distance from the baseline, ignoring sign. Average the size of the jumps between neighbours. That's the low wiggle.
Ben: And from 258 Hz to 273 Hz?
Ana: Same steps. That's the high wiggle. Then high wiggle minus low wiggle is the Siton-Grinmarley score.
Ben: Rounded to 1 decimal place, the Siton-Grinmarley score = 7.1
